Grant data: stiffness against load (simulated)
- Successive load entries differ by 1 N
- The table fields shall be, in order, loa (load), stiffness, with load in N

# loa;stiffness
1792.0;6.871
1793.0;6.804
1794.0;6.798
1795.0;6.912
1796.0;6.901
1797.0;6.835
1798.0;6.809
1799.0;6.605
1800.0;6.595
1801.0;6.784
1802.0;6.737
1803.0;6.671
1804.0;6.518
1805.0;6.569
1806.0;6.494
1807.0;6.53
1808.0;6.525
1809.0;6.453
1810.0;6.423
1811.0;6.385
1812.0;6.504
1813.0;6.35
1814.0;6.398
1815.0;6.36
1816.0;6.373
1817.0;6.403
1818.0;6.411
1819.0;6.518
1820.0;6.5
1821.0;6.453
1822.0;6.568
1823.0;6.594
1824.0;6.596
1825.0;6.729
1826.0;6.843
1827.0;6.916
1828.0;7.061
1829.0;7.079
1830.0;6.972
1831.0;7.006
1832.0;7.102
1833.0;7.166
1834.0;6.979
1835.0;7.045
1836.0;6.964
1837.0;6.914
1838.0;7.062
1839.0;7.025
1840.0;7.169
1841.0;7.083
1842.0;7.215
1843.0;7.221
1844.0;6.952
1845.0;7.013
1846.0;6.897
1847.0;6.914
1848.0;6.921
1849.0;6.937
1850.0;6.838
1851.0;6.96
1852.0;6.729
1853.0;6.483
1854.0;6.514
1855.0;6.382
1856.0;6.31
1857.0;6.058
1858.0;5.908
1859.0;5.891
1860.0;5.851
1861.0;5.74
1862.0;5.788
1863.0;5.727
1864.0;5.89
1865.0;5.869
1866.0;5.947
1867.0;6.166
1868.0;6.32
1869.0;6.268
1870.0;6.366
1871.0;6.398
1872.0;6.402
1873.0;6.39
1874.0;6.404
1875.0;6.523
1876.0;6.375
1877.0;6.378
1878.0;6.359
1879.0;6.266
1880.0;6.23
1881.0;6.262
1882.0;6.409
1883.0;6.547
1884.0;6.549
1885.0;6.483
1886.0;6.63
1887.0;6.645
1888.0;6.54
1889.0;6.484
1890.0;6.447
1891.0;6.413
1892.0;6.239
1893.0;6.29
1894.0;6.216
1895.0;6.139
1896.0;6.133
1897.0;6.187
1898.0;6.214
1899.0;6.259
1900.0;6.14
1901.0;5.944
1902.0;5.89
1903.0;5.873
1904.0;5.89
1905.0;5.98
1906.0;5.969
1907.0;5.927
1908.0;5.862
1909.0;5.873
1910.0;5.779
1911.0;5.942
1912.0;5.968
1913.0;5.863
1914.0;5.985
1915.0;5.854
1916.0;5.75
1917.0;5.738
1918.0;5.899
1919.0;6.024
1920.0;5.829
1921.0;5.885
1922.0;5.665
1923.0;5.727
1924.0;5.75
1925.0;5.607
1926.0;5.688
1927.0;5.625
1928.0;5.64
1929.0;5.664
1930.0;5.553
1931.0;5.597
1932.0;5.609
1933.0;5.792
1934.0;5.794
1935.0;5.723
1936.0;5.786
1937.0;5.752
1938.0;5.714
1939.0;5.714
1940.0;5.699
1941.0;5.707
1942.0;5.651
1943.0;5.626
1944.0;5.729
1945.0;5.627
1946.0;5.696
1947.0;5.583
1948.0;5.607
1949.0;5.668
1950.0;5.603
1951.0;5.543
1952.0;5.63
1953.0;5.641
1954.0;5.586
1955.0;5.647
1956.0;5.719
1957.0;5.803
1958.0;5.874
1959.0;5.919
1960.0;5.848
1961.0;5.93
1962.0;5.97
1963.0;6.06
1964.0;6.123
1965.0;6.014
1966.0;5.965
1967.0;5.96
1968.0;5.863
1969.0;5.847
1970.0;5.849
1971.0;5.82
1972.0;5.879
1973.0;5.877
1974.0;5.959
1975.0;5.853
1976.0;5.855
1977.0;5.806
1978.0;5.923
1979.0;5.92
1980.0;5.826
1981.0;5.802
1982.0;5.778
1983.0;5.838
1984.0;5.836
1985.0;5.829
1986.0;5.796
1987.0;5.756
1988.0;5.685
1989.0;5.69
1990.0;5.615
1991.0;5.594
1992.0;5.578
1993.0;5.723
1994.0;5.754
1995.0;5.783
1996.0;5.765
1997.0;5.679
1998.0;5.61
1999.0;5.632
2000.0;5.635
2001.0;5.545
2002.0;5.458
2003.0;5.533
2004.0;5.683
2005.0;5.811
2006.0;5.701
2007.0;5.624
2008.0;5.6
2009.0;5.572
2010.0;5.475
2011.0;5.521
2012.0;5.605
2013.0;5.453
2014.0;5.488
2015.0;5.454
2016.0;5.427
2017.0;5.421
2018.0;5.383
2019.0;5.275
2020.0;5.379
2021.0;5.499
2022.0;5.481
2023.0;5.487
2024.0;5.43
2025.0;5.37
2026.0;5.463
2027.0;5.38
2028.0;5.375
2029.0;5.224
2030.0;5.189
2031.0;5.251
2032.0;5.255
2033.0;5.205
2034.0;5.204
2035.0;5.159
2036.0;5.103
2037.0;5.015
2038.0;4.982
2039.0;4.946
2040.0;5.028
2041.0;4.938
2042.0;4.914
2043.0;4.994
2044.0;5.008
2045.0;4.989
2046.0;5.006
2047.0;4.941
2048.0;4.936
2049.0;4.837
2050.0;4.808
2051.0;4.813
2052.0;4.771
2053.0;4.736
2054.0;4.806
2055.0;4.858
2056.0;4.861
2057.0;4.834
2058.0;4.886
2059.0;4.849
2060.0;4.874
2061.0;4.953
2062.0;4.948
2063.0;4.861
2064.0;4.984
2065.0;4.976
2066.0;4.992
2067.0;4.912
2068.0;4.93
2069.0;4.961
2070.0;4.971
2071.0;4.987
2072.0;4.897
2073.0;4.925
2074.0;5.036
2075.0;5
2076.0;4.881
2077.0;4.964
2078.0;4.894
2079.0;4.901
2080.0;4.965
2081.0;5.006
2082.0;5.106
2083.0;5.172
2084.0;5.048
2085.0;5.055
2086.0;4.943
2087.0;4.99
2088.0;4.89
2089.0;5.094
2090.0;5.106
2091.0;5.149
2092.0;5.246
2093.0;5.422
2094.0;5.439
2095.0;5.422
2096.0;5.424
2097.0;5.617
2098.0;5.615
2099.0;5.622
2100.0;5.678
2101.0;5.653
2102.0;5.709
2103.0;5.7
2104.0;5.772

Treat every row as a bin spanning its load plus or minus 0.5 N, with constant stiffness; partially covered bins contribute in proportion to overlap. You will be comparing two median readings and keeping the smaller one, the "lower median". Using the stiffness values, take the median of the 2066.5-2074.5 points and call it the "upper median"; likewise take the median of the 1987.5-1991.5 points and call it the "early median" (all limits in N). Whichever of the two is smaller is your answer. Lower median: 4.9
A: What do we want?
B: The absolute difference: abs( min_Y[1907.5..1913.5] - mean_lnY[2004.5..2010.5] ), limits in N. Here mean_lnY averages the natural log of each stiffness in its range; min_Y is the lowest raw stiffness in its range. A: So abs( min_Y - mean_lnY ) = 4.1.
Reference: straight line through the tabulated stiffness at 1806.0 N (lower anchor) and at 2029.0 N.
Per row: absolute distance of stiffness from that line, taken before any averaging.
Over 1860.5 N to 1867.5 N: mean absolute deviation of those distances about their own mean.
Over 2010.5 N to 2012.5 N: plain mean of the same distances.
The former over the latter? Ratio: 0.46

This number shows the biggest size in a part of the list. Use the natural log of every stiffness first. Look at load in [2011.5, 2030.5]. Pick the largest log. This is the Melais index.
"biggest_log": 1.72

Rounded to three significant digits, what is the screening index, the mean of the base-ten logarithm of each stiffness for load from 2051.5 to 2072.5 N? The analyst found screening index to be 0.690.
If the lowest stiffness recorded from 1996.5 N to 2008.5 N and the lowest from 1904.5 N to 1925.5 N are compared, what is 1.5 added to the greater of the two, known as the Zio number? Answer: 7.1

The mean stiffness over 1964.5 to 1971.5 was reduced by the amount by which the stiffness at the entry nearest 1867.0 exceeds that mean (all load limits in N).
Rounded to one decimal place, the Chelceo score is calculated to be 5.6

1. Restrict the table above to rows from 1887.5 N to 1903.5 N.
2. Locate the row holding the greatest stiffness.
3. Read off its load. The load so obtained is 1888.0 N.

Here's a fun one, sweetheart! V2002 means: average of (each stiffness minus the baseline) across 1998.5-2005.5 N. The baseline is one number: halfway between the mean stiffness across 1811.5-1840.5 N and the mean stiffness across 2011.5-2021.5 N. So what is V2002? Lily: -0.49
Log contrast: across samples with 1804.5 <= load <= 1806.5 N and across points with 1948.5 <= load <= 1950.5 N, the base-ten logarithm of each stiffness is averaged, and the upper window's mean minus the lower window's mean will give -0.06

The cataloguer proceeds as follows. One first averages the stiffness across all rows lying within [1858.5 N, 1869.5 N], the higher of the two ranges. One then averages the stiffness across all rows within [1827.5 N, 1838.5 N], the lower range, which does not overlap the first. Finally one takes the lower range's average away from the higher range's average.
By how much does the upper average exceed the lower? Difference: -1.1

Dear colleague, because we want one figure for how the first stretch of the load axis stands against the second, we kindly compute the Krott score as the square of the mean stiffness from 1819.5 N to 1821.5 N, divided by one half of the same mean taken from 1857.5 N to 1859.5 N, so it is 14.2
